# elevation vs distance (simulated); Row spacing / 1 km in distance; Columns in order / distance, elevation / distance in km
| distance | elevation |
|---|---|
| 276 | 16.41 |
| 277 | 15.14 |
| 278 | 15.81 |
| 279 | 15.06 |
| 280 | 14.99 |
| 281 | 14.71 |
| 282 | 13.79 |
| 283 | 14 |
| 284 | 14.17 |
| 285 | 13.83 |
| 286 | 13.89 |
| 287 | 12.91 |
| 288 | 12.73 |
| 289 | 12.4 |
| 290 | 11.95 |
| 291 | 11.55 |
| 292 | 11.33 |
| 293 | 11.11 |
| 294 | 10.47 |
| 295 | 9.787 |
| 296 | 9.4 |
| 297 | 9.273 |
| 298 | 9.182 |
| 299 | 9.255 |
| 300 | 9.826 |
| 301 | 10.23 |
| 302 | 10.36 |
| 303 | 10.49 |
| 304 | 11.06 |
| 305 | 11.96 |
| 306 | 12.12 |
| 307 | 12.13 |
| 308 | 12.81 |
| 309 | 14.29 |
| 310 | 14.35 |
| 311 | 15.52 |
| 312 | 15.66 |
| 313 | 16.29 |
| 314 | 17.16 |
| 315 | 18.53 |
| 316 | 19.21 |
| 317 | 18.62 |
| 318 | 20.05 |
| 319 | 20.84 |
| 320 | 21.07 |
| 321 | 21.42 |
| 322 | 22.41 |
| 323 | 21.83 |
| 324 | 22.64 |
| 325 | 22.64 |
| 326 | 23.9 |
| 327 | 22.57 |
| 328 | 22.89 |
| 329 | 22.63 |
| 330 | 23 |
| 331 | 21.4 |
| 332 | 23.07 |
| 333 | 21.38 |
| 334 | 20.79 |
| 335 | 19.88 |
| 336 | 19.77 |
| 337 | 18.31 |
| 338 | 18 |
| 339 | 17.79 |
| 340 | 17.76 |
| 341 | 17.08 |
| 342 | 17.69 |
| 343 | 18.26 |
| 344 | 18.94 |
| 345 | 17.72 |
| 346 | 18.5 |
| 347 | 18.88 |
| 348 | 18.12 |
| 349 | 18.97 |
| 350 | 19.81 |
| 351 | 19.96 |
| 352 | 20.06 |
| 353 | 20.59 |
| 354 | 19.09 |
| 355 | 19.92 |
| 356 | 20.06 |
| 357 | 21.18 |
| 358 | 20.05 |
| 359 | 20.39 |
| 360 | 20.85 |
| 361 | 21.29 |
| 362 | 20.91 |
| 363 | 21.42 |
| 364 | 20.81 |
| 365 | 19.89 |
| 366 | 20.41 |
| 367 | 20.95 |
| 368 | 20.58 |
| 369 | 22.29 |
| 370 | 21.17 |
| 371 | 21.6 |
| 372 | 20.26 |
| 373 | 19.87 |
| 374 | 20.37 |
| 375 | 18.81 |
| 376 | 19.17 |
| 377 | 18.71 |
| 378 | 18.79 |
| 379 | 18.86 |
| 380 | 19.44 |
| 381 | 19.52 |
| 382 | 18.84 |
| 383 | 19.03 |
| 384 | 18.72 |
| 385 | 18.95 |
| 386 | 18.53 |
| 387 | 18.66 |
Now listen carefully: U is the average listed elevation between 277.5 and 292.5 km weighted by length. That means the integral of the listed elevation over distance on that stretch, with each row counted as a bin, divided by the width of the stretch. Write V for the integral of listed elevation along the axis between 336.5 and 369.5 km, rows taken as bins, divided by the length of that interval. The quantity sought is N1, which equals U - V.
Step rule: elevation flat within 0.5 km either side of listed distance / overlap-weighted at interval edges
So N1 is -6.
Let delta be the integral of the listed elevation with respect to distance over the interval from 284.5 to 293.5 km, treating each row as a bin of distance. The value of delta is 112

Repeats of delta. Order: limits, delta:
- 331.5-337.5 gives 123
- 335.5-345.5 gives 181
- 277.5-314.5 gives 466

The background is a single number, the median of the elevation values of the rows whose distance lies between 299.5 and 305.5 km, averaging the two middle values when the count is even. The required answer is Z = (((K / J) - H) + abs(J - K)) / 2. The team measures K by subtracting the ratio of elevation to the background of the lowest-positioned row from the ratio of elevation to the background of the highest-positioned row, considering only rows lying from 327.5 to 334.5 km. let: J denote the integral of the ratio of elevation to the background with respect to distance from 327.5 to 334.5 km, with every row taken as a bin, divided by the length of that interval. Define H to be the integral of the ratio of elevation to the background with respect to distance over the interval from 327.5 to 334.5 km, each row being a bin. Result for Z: -6.3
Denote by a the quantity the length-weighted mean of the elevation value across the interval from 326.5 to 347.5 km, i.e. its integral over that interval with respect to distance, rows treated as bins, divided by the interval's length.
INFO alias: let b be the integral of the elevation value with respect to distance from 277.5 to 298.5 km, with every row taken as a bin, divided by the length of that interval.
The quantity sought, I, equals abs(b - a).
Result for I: 7.3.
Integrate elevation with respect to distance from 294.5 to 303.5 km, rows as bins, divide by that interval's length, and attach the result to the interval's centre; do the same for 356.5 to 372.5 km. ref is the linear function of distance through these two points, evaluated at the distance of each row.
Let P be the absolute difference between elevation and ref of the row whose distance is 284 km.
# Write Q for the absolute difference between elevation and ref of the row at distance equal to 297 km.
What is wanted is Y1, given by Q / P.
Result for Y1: 0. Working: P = 7.0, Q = 0.1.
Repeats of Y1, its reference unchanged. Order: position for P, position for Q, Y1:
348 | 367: 8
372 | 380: 2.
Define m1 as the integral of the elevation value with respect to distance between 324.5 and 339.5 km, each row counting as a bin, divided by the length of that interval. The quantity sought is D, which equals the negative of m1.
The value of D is -21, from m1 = 21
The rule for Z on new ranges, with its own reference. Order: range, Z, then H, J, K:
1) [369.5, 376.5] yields -5.8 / 13.5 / 1.9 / -0.19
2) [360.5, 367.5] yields -6.0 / 14.0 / 2.0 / -0.03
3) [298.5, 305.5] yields -3.0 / 7.0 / 1.0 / 0.26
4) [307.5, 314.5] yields -4.4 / 10.2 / 1.5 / 0.42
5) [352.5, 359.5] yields -5.8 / 13.6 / 1.9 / -0.02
